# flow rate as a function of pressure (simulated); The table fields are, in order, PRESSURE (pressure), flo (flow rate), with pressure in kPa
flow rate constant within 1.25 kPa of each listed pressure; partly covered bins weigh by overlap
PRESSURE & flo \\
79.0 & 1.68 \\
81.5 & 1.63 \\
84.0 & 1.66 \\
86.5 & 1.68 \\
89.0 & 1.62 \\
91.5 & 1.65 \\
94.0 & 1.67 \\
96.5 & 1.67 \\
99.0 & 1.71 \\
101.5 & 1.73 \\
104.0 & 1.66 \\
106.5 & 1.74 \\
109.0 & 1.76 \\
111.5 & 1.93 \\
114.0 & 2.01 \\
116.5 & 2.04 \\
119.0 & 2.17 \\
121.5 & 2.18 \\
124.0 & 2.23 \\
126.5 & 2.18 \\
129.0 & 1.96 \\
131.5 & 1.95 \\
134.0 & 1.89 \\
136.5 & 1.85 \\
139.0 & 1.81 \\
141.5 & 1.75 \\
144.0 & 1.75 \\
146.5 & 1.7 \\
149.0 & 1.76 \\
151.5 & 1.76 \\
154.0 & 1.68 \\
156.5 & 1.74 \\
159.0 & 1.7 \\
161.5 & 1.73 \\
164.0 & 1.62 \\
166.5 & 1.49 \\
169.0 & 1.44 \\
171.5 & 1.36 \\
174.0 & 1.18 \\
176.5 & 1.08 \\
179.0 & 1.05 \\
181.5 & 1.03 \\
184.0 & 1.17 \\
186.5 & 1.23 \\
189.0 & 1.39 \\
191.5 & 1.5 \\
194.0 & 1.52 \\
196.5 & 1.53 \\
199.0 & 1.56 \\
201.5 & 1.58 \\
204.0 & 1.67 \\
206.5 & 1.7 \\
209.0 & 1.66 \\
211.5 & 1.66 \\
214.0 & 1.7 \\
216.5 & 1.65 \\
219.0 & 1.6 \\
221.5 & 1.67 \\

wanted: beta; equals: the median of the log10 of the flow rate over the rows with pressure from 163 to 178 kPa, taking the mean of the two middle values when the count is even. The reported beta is 0.146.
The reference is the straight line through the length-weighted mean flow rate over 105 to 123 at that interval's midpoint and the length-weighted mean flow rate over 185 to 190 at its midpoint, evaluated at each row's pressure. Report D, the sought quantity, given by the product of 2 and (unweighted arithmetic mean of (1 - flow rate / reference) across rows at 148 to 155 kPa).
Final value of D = -0.13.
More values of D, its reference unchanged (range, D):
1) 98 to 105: 0.37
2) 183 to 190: 0.07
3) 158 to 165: -0.19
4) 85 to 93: 0.50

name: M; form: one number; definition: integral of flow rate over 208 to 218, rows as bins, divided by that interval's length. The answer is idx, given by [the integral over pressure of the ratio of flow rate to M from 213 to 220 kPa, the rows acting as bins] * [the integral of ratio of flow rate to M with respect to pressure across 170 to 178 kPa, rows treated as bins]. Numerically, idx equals 40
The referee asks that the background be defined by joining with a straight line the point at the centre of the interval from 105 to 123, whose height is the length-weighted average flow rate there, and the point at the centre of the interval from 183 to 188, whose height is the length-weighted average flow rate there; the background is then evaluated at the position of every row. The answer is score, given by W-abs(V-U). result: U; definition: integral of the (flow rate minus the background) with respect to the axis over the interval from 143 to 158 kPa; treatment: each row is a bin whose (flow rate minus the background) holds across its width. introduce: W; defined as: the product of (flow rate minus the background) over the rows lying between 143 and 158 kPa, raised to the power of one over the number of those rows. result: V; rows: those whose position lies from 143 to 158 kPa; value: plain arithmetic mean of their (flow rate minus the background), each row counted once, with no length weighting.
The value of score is -1.9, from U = 2.2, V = 0.14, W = 0.13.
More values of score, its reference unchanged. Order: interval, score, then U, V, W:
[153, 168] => -2.3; 2.7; 0.18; 0.17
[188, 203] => -5.4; 6.2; 0.41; 0.39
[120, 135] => -3.1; 3.6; 0.24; 0.22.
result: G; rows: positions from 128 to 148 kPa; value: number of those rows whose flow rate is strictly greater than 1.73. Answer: 7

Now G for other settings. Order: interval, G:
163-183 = 0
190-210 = 0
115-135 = 8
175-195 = 0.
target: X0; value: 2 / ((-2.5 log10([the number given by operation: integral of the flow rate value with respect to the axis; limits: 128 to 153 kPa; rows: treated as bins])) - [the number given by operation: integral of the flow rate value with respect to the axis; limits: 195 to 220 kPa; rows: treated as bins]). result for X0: -0.0445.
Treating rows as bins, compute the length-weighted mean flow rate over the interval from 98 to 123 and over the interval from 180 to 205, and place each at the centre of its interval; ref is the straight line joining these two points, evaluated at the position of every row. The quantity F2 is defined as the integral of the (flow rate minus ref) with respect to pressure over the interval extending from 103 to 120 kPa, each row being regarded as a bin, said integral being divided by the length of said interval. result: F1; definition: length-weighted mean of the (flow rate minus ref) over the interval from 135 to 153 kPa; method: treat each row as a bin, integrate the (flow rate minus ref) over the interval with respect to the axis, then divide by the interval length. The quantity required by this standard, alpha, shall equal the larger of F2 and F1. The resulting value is 0.070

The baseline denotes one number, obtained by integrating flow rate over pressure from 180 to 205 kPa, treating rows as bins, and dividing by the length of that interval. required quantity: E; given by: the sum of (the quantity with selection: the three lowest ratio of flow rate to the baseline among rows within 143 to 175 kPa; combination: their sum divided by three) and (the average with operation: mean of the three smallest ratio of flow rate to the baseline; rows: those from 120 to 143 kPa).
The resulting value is 2.22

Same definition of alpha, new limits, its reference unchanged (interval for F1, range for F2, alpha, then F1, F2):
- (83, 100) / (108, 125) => 0.185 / -0.3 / 0.18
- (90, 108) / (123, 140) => 0.207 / -0.3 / 0.21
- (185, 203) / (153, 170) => 0.068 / 0.1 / 0.03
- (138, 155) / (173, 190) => 0.060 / 0.1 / -0.32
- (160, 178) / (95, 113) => -0.138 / -0.1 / -0.19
